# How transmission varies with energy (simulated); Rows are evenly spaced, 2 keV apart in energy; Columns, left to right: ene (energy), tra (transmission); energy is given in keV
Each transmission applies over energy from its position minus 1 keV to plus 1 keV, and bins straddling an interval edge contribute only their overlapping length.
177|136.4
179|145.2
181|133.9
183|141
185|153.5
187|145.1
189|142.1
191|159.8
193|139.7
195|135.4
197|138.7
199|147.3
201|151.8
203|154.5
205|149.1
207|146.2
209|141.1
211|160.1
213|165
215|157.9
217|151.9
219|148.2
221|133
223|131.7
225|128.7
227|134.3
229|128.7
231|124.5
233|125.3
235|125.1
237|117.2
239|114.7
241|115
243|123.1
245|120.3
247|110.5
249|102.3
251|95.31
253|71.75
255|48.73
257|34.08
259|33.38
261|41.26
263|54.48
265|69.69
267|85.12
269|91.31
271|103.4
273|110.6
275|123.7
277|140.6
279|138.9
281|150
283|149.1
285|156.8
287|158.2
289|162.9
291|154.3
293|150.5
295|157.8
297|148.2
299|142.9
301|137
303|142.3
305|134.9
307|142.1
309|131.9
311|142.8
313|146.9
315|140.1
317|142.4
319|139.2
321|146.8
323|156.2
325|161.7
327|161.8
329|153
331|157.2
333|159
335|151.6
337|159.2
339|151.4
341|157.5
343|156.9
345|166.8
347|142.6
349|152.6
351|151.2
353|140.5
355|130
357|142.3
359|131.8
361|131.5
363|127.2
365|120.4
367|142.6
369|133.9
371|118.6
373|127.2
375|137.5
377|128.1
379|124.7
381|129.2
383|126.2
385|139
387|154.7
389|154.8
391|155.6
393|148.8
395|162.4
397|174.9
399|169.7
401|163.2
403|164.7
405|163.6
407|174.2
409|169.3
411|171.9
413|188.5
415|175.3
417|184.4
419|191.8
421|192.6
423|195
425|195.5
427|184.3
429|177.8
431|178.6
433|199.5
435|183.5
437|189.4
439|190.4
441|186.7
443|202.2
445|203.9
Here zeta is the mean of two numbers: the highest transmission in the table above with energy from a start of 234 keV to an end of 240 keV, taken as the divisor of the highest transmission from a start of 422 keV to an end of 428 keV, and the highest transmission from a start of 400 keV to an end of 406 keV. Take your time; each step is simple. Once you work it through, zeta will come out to 83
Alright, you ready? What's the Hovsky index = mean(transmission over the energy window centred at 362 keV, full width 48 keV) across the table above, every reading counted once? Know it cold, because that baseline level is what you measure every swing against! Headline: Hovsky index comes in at 138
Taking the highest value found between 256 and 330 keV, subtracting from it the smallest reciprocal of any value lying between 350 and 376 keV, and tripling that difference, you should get 489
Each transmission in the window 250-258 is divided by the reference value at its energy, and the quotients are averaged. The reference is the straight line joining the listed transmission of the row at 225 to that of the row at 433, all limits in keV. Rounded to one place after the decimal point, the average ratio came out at 0.5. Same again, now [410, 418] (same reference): 0.9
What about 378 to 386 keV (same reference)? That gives 0.7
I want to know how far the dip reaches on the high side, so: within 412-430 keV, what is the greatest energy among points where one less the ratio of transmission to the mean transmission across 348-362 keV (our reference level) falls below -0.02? 429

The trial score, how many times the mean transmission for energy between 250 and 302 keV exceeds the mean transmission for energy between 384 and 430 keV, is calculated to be 0.65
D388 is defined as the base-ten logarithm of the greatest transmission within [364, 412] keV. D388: 2.24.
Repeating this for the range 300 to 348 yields 2.22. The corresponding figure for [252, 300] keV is 2.21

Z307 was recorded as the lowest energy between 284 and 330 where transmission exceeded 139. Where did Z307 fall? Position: 285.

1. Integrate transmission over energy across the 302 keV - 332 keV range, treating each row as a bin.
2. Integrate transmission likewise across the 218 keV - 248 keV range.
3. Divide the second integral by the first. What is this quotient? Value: 0.85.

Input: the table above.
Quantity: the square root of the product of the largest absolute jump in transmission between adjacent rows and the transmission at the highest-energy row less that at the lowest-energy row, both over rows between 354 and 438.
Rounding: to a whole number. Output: 36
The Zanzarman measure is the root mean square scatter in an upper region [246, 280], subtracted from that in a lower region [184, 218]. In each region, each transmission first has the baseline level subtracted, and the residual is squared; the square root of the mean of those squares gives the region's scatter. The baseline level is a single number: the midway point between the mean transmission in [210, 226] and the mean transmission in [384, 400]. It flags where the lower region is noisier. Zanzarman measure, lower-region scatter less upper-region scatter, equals -66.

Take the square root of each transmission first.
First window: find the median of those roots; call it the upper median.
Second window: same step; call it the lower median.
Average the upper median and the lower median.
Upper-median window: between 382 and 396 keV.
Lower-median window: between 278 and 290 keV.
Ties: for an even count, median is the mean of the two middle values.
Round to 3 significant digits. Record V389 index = 12.4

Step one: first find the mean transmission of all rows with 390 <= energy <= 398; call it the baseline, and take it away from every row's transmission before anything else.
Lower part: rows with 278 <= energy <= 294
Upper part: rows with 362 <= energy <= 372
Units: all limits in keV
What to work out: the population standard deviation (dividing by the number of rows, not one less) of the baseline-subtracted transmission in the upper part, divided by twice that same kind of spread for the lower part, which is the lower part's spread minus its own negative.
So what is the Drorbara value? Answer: 0.65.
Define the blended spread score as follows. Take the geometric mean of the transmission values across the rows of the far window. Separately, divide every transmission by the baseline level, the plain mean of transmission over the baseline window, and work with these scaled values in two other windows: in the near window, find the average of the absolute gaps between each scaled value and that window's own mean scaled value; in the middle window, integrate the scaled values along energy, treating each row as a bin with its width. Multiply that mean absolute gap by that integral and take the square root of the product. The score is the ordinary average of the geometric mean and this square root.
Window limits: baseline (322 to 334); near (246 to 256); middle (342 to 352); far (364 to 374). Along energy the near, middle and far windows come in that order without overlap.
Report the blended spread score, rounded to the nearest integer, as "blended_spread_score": 65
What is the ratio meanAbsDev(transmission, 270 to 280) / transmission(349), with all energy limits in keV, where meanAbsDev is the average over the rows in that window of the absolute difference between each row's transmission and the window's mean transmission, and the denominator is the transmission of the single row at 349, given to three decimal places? 0.086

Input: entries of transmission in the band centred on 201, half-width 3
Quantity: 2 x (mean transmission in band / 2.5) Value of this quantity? 121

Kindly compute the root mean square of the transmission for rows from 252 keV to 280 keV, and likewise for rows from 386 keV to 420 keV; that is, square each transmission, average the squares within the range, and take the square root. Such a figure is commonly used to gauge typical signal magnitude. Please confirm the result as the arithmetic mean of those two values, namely 129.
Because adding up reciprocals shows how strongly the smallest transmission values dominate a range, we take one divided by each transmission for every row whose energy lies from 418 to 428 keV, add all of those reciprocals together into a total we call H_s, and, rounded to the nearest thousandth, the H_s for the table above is 0.026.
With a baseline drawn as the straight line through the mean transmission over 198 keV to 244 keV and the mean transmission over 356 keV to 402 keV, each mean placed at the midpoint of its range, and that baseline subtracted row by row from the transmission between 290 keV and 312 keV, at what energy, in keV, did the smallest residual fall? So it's 309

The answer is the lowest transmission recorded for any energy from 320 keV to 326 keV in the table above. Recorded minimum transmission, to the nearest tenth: 146.8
